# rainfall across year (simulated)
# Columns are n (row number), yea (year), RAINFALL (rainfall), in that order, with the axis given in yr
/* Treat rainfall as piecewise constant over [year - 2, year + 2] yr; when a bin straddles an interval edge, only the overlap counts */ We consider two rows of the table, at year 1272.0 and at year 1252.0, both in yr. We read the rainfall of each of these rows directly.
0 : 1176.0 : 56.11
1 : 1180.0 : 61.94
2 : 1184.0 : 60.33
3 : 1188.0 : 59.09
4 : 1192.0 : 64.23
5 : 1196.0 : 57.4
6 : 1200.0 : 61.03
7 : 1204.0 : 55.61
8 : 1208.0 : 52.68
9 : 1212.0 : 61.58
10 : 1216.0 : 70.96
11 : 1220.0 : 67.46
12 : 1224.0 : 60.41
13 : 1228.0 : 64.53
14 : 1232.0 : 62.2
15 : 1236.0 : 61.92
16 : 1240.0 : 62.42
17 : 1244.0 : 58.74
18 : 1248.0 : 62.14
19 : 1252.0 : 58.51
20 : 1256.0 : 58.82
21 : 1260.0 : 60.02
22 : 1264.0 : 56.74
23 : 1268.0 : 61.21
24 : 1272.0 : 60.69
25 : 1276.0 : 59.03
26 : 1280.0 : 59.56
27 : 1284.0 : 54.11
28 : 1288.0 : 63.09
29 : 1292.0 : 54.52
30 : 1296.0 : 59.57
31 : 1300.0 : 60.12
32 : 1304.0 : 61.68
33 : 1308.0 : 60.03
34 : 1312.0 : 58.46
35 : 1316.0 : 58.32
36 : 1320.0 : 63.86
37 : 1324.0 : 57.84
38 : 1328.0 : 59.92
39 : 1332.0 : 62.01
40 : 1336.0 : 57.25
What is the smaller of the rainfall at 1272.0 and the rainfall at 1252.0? 58.5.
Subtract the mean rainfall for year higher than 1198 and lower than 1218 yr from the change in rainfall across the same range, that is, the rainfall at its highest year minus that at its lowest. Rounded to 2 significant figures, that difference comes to -50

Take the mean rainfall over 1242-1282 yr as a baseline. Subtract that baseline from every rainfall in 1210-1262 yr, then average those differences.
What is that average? 2.7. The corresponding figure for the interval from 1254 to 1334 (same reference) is -0.1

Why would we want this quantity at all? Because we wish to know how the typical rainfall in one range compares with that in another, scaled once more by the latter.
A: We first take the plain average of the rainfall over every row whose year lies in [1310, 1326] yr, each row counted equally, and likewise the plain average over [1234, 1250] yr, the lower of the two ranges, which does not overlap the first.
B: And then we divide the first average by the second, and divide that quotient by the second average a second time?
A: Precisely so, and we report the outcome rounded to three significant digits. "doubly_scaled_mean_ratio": 0.0159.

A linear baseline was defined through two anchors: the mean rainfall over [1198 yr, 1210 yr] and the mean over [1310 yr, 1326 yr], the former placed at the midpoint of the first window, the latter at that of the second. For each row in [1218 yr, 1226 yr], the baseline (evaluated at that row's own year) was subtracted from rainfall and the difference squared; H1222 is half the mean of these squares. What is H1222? 30.9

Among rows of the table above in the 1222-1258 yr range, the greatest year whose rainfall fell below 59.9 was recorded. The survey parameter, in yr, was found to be 1256.0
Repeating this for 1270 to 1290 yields 1284.0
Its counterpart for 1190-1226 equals 1208.0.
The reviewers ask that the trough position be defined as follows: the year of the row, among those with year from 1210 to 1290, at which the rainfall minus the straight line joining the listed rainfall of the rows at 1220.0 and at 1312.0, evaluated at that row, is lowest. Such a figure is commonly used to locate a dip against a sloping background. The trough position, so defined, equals 1284.0 yr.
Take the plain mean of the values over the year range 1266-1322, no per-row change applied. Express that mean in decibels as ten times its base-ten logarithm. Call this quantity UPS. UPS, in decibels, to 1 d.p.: 17.8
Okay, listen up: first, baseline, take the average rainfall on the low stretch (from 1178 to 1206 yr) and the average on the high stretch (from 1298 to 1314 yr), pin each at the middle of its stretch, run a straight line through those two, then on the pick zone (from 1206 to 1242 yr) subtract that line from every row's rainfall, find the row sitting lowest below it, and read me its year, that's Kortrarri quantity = 1208.0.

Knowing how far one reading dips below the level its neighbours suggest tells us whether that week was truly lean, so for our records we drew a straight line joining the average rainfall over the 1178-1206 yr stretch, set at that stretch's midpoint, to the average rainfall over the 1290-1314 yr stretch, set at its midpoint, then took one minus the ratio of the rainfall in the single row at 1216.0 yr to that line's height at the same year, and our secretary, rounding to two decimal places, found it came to -0.19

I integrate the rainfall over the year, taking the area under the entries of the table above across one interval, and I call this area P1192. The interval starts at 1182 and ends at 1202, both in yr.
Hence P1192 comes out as 1208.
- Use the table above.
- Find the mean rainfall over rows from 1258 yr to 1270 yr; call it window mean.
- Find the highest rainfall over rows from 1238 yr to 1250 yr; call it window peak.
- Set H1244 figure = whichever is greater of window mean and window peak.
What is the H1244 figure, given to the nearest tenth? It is 62.4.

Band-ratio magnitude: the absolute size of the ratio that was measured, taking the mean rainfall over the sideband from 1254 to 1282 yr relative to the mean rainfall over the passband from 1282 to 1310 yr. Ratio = 1.01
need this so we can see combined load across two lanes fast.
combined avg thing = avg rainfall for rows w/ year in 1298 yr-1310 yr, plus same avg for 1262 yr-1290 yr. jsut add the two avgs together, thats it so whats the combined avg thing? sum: 120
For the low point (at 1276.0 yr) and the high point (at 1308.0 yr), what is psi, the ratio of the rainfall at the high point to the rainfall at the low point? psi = 1.02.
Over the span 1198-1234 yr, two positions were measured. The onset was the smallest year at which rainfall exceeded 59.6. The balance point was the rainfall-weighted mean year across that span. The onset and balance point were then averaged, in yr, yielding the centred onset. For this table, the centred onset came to 1208.2 yr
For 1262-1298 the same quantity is 1274.0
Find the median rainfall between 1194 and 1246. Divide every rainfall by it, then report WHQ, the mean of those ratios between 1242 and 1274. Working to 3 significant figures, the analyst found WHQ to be 0.968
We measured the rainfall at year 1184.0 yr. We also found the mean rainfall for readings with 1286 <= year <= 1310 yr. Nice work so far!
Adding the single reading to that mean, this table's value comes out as 120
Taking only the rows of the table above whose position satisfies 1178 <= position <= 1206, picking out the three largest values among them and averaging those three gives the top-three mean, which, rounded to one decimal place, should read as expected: 62.4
